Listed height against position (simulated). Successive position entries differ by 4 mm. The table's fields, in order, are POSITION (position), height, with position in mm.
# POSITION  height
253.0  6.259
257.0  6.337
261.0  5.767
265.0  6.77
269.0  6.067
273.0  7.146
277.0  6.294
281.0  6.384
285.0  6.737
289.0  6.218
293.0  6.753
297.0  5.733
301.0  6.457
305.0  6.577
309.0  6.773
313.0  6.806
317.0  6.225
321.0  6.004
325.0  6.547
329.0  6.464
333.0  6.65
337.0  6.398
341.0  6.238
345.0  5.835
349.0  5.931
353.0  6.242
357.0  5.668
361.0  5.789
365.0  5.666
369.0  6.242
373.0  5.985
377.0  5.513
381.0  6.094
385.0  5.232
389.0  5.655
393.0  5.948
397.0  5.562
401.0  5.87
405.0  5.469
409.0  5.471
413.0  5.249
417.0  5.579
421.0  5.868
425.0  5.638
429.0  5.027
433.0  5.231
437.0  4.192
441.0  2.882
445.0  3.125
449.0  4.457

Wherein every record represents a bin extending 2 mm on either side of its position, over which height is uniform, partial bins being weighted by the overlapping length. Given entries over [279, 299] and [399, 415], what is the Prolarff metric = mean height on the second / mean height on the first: 0.866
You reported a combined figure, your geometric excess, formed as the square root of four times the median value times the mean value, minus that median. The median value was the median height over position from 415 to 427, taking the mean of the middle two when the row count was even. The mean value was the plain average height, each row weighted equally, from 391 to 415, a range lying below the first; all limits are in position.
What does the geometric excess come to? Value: 5.59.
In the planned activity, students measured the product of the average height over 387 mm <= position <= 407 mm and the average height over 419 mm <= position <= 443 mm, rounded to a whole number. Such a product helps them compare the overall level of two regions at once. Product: 27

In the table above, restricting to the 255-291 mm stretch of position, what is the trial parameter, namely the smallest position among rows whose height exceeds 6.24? 257.0 mm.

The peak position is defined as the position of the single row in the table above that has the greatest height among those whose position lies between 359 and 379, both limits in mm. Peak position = 369.0 mm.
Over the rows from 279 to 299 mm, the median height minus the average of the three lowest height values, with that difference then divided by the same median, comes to 0.04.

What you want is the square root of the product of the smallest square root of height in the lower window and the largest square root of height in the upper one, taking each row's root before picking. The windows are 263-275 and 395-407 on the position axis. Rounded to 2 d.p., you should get 2.44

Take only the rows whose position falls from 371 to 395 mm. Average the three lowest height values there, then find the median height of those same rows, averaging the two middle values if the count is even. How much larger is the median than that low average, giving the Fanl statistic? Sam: 0.33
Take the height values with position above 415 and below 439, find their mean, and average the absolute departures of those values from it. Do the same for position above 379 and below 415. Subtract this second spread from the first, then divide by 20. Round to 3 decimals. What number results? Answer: 0.010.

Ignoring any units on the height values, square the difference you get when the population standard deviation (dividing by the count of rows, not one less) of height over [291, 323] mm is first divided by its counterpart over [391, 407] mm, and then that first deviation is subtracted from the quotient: 2.1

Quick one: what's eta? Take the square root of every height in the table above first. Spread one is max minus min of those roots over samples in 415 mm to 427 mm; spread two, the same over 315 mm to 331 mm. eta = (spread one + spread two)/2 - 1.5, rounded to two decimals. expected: -1.42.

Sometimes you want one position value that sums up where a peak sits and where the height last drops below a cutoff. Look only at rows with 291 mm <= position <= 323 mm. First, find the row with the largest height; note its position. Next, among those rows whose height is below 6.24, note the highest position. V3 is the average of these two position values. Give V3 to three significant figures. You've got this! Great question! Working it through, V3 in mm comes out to 317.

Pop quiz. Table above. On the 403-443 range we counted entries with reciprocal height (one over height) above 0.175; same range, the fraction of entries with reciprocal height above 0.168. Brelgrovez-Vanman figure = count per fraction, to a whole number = 9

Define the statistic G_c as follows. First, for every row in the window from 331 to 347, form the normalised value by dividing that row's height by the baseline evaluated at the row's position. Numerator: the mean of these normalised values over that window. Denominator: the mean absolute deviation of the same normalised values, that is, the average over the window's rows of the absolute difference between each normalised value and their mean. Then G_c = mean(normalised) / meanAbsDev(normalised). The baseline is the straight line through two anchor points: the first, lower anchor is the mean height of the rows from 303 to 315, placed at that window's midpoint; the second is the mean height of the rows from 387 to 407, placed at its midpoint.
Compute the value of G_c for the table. 32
